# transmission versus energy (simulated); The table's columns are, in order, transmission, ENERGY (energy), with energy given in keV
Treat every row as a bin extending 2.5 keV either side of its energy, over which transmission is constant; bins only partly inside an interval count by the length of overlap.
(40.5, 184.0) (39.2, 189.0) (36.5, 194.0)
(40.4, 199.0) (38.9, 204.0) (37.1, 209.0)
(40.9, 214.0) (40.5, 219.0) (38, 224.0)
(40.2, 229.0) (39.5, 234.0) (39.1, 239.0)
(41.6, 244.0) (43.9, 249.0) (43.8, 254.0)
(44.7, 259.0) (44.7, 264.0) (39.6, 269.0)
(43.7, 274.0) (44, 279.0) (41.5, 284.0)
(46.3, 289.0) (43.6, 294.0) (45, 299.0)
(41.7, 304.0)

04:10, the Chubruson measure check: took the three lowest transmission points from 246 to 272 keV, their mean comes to 42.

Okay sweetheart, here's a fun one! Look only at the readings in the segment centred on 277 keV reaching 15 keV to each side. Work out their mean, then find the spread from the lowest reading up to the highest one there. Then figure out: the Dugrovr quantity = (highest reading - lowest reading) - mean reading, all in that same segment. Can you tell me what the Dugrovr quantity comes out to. -36.6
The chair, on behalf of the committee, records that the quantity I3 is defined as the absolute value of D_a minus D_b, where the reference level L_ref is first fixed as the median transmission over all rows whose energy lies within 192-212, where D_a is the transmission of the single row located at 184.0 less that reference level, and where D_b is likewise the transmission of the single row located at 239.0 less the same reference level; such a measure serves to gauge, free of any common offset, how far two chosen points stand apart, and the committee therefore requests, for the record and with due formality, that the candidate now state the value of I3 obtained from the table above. 1.4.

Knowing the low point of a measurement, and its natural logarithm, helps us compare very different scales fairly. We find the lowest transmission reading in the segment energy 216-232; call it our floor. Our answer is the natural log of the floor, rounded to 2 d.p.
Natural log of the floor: 3.64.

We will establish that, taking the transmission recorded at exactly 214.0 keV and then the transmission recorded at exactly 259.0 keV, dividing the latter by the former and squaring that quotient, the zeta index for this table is 1.2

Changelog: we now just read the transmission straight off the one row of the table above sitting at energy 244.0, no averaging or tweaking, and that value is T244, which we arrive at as 41.6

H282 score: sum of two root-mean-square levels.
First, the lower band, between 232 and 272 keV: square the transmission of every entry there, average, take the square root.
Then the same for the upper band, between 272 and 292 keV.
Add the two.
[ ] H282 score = 86.1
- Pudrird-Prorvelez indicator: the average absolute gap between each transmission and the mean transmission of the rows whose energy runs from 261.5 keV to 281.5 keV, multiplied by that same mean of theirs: 73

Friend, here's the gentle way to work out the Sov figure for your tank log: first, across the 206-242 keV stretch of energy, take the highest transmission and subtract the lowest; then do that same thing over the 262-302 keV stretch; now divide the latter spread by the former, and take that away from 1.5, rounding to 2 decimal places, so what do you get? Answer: -0.26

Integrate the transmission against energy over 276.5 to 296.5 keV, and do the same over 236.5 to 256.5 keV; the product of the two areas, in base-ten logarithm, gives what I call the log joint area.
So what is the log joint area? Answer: 5.87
